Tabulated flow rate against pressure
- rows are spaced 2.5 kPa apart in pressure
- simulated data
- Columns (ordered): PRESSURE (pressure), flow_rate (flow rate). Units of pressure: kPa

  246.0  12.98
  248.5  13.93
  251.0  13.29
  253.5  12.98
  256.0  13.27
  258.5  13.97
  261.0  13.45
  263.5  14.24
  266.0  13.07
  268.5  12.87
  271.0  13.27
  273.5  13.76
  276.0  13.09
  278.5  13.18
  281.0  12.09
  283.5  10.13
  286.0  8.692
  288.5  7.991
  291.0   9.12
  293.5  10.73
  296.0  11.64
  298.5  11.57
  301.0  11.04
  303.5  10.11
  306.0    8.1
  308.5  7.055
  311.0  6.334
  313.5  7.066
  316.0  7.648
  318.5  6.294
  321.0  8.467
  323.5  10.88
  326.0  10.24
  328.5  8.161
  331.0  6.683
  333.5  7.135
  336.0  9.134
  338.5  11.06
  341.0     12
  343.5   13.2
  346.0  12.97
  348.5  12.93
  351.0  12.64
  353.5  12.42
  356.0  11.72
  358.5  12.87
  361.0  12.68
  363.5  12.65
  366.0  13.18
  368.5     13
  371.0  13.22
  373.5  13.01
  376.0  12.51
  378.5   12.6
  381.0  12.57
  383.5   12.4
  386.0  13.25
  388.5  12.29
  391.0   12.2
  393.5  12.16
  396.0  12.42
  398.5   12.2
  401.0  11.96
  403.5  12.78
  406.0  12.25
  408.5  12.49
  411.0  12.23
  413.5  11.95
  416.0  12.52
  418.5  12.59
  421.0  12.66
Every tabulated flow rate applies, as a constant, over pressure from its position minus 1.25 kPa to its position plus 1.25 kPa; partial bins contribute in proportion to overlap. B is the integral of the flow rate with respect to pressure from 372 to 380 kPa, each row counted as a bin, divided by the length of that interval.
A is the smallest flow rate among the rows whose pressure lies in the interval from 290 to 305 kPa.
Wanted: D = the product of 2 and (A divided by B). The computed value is 1.43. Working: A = 9.12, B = 12.7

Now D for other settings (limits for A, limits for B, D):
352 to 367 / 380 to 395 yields 1.88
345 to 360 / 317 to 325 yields 2.73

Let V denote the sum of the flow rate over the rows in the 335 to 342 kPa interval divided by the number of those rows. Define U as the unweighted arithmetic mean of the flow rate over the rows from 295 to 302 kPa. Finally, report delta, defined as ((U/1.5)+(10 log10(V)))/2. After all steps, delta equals 9.0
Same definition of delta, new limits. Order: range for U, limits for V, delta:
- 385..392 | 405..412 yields 9.6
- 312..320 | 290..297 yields 7.4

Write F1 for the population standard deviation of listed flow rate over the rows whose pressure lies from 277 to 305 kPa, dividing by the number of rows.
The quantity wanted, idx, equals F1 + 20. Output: 21.5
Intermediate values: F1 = 1.5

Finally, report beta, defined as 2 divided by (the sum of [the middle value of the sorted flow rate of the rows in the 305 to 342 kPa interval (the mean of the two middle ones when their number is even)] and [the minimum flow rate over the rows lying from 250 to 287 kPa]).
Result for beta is 0.119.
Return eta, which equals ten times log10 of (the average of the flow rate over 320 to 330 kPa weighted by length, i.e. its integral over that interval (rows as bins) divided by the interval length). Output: 9.7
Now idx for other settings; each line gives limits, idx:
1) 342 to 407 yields 20.4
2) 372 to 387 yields 20.3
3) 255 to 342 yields 22.5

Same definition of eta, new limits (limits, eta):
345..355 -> 11.0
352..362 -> 10.9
